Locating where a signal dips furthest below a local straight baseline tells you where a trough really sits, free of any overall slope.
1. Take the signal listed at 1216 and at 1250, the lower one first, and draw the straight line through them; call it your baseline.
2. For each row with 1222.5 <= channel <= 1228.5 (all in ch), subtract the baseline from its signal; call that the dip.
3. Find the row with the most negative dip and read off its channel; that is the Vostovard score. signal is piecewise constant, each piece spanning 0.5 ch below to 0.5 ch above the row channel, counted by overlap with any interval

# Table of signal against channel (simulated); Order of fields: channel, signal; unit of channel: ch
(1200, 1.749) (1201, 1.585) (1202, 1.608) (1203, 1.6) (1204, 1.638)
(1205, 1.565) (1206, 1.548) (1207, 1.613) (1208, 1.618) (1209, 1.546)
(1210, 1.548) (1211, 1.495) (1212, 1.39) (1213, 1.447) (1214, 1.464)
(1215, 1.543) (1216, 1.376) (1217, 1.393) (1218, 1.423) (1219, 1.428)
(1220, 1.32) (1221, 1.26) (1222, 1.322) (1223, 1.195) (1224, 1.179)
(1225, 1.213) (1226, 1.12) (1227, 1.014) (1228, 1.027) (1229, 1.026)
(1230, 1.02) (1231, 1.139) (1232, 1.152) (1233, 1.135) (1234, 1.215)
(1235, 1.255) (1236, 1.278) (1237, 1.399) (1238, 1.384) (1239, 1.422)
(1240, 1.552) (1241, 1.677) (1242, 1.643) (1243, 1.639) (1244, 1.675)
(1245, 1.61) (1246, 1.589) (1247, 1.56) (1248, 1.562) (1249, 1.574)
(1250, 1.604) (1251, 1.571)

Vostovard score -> 1227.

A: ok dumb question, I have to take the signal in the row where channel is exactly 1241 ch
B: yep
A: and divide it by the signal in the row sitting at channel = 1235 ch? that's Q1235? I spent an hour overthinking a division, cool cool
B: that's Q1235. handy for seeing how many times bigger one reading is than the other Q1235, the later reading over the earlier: 1.3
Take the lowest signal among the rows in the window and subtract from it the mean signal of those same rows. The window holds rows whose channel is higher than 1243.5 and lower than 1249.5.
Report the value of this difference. -0.035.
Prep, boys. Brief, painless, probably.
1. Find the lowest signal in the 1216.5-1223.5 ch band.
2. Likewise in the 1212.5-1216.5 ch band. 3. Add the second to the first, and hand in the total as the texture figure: 2.57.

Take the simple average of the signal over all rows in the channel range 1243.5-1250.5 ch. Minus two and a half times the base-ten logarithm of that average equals -0.5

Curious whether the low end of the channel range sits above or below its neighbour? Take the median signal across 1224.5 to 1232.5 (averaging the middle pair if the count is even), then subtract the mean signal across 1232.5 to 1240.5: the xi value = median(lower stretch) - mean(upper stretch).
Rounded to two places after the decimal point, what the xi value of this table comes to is -0.26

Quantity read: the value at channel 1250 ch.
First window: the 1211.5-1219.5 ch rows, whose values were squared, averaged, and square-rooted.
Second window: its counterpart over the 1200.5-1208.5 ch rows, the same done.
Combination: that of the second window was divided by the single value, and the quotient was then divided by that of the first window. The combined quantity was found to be 0.69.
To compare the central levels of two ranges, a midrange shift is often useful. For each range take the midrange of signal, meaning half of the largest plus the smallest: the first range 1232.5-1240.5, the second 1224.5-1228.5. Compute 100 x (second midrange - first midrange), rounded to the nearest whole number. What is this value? -23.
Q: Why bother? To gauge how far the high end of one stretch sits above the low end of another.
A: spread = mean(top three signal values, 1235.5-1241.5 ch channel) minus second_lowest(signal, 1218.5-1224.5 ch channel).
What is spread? 0.4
